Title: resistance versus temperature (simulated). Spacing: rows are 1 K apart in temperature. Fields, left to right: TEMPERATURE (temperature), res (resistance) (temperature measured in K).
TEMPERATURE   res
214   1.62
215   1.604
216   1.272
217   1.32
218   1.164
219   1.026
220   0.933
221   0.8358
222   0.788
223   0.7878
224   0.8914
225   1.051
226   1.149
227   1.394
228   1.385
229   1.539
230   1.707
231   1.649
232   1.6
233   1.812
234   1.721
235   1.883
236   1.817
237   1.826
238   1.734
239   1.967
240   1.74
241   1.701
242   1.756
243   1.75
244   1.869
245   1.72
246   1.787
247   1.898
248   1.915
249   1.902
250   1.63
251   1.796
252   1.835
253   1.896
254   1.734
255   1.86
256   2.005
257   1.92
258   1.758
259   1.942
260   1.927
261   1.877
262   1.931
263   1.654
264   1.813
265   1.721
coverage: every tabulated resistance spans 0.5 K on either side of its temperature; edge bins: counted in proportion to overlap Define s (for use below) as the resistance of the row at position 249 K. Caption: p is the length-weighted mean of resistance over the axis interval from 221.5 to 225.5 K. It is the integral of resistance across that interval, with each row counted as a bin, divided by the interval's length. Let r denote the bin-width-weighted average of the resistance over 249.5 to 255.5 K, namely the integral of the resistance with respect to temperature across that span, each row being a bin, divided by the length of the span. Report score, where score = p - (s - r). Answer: 0.8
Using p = 0.88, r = 1.792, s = 1.902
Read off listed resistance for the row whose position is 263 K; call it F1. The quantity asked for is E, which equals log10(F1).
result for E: 0.22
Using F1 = 1.654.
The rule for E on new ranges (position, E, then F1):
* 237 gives 0.26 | 1.826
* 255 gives 0.27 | 1.86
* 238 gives 0.24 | 1.734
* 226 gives 0.06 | 1.149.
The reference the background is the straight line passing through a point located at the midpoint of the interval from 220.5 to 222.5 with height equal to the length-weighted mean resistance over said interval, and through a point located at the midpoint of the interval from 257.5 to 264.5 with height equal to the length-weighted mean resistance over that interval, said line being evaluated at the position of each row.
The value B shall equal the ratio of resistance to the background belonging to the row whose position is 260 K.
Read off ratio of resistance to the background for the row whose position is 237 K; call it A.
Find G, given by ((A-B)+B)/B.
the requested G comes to 1.4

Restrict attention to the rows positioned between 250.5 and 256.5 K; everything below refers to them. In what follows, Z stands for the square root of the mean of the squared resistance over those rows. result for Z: 1.86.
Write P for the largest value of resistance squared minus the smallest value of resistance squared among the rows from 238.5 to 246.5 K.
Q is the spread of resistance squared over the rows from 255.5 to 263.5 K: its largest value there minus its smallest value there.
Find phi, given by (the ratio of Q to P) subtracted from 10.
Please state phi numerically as 8.7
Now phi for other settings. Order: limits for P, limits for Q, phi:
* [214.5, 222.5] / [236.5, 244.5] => 9.5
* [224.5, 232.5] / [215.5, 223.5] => 9.4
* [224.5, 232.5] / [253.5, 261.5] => 9.4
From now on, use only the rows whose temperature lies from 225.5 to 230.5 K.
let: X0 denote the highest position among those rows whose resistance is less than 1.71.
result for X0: 230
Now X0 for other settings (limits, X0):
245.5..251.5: 250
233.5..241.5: 241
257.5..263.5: 263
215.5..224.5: 224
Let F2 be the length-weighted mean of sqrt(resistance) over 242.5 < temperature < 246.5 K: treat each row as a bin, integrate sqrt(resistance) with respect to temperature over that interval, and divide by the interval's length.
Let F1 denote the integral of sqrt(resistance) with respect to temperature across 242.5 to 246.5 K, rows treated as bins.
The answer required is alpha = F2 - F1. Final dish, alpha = -4.00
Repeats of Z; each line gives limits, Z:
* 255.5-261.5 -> 1.91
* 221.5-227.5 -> 1.03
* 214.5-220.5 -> 1.24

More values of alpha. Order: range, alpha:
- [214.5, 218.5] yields -3.47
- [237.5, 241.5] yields -4.01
